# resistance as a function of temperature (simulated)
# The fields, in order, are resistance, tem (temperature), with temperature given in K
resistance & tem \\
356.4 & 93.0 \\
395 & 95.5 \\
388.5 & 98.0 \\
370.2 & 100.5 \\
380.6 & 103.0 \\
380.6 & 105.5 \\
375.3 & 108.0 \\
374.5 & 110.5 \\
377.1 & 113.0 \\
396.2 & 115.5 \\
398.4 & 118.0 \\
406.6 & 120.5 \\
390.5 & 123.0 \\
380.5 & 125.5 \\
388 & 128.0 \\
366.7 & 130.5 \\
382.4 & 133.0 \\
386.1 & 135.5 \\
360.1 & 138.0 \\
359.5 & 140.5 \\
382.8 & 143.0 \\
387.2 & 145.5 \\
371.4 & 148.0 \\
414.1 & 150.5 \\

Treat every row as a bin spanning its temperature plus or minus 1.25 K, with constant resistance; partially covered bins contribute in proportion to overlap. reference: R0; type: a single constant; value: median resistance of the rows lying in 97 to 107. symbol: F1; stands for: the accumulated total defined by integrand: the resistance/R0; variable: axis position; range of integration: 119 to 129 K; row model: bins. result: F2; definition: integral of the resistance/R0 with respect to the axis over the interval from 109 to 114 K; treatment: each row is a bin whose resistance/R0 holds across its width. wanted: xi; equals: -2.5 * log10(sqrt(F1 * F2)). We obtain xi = -2.13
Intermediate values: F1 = 10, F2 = 5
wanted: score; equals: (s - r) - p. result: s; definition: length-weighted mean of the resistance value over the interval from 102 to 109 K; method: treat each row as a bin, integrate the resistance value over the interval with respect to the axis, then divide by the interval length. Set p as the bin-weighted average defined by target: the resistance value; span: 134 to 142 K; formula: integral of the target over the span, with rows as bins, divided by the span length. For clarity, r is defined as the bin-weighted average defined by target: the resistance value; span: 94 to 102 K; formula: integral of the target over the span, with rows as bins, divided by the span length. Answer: -374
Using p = 369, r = 384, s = 379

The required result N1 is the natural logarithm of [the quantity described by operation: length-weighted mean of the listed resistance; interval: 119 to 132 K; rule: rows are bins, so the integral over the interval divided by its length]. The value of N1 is 5.96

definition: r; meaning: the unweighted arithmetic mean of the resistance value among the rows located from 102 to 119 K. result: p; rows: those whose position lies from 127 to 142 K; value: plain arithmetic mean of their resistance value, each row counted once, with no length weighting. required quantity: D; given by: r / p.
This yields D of 1.03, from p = 374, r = 383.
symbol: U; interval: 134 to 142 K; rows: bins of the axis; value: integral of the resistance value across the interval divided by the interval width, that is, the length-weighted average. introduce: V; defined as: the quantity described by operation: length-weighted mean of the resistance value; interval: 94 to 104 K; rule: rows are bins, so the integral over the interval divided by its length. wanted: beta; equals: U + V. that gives 752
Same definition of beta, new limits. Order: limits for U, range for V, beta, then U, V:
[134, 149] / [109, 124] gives 765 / 375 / 390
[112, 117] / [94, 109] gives 769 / 388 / 381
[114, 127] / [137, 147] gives 767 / 394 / 373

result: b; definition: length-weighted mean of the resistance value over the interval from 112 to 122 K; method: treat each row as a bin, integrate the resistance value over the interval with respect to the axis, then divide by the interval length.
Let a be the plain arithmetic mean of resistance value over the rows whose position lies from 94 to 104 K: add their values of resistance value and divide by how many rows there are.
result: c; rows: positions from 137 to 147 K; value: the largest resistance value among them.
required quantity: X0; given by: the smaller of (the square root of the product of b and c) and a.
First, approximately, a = 384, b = 394.9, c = 387.2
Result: 384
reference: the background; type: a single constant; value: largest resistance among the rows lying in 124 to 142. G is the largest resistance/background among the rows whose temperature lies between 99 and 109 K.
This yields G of 0.98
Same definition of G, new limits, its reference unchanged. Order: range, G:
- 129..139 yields 1.00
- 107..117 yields 1.02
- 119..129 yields 1.05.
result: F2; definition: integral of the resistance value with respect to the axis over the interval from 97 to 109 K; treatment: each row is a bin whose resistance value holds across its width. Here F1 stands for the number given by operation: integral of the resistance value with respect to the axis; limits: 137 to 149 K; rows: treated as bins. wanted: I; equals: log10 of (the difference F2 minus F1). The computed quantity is 1.9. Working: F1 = 4470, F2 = 4547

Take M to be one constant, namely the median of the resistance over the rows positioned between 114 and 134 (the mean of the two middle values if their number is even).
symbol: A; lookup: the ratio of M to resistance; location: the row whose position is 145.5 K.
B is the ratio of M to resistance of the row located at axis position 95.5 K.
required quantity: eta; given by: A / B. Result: 1.020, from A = 1.01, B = 0.99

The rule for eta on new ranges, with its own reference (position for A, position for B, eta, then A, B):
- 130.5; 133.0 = 1.043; 1.06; 1.02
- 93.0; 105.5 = 1.068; 1.09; 1.02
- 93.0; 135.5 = 1.083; 1.09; 1.01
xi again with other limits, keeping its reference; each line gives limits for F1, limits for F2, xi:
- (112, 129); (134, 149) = -3.01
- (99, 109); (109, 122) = -2.65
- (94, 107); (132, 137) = -2.27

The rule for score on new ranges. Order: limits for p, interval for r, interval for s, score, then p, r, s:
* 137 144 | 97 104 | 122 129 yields -360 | 367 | 379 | 386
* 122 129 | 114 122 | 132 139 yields -409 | 386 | 399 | 377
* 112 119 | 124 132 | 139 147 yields -394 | 391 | 379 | 376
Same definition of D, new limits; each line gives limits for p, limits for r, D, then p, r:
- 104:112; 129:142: 0.98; 377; 371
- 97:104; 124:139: 0.99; 380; 377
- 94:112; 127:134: 1.00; 381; 379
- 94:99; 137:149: 0.95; 392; 372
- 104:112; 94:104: 1.02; 377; 384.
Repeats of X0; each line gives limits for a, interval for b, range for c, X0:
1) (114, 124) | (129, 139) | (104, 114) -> 378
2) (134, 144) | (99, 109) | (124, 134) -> 372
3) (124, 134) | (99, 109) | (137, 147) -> 379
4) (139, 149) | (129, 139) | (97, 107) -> 375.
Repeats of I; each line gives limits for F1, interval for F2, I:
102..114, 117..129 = 2.3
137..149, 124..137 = 2.7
